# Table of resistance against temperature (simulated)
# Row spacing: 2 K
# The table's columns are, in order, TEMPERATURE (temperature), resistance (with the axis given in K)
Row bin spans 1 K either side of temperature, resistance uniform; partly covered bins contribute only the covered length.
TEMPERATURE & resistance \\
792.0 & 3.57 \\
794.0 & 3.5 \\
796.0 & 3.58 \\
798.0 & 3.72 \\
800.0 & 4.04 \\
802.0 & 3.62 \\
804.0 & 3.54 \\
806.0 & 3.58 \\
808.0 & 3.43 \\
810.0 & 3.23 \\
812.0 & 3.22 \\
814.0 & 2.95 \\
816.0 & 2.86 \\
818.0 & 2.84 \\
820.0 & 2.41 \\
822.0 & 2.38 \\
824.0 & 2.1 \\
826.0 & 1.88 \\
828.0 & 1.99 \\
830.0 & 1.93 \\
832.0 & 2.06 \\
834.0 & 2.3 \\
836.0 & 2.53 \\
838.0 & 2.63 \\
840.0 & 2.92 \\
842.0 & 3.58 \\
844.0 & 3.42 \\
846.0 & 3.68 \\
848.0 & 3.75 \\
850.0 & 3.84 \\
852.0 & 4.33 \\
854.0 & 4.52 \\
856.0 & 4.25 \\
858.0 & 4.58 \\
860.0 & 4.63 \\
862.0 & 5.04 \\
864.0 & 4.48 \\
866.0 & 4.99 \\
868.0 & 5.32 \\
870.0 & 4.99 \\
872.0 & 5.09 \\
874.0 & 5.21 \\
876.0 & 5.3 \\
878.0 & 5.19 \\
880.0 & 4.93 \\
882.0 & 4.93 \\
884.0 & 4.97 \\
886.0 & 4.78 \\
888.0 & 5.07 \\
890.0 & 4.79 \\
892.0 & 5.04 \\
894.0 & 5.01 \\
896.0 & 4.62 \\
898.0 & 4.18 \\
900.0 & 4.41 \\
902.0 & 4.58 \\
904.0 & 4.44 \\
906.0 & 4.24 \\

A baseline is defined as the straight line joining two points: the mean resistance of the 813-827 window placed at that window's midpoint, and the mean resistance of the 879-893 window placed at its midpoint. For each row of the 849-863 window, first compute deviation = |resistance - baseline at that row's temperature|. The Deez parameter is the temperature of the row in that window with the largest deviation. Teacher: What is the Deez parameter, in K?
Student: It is 862.0 K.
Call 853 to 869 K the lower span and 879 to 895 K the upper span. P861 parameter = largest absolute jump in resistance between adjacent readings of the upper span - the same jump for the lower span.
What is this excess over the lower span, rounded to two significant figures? -0.27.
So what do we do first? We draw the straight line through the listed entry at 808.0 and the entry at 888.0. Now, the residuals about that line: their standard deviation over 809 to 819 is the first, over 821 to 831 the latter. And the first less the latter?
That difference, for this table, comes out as 0.00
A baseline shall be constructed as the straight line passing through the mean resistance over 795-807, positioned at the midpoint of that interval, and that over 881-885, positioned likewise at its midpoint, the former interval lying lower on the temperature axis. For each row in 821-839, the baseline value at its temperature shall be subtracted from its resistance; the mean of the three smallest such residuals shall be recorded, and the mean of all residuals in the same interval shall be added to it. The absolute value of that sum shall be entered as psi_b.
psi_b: 4.1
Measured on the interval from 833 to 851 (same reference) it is 2.9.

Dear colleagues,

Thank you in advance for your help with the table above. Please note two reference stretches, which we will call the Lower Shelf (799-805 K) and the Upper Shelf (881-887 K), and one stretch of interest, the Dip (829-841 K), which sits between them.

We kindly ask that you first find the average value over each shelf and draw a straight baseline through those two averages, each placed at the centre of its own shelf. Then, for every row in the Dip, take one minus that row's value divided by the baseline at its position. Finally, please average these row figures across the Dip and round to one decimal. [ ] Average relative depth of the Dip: 0.4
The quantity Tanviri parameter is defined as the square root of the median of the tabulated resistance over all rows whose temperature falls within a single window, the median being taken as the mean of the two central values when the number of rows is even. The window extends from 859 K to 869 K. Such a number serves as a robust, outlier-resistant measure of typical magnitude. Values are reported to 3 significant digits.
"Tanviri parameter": 2.23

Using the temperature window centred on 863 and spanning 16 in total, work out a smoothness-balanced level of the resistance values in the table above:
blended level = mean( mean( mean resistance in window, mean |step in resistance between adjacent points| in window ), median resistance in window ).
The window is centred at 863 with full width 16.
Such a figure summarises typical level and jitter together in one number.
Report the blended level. 3.7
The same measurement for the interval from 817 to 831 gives 1.7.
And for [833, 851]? 2.6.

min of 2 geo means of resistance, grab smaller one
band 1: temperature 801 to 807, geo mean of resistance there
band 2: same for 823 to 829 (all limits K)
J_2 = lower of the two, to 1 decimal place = 2.0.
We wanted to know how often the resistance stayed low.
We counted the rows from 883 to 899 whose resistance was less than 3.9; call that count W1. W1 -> 0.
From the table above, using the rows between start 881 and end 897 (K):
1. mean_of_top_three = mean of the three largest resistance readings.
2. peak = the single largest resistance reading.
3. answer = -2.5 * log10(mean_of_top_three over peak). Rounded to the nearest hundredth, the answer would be 0.01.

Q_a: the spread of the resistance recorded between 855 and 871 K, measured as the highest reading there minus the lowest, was 1.1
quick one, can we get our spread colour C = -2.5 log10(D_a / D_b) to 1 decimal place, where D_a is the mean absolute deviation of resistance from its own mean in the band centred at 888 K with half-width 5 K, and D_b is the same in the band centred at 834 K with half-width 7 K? 1.1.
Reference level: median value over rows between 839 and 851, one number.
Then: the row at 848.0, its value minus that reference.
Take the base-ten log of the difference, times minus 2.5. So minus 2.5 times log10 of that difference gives 2.3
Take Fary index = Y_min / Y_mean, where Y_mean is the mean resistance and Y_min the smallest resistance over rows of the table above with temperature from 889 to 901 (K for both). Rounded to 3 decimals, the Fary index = 0.894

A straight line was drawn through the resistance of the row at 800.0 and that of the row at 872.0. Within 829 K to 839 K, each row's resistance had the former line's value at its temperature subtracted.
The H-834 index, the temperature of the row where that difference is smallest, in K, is 830.0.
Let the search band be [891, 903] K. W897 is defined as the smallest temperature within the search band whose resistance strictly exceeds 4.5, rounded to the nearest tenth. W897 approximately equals 892.0 K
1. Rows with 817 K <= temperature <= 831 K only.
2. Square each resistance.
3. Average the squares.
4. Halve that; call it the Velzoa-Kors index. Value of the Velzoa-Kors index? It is 2.5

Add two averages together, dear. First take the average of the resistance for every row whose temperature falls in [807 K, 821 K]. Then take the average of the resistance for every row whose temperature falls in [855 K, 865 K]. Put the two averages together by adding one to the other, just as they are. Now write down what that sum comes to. 7.6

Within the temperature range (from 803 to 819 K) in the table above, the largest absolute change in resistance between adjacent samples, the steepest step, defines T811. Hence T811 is 0.27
